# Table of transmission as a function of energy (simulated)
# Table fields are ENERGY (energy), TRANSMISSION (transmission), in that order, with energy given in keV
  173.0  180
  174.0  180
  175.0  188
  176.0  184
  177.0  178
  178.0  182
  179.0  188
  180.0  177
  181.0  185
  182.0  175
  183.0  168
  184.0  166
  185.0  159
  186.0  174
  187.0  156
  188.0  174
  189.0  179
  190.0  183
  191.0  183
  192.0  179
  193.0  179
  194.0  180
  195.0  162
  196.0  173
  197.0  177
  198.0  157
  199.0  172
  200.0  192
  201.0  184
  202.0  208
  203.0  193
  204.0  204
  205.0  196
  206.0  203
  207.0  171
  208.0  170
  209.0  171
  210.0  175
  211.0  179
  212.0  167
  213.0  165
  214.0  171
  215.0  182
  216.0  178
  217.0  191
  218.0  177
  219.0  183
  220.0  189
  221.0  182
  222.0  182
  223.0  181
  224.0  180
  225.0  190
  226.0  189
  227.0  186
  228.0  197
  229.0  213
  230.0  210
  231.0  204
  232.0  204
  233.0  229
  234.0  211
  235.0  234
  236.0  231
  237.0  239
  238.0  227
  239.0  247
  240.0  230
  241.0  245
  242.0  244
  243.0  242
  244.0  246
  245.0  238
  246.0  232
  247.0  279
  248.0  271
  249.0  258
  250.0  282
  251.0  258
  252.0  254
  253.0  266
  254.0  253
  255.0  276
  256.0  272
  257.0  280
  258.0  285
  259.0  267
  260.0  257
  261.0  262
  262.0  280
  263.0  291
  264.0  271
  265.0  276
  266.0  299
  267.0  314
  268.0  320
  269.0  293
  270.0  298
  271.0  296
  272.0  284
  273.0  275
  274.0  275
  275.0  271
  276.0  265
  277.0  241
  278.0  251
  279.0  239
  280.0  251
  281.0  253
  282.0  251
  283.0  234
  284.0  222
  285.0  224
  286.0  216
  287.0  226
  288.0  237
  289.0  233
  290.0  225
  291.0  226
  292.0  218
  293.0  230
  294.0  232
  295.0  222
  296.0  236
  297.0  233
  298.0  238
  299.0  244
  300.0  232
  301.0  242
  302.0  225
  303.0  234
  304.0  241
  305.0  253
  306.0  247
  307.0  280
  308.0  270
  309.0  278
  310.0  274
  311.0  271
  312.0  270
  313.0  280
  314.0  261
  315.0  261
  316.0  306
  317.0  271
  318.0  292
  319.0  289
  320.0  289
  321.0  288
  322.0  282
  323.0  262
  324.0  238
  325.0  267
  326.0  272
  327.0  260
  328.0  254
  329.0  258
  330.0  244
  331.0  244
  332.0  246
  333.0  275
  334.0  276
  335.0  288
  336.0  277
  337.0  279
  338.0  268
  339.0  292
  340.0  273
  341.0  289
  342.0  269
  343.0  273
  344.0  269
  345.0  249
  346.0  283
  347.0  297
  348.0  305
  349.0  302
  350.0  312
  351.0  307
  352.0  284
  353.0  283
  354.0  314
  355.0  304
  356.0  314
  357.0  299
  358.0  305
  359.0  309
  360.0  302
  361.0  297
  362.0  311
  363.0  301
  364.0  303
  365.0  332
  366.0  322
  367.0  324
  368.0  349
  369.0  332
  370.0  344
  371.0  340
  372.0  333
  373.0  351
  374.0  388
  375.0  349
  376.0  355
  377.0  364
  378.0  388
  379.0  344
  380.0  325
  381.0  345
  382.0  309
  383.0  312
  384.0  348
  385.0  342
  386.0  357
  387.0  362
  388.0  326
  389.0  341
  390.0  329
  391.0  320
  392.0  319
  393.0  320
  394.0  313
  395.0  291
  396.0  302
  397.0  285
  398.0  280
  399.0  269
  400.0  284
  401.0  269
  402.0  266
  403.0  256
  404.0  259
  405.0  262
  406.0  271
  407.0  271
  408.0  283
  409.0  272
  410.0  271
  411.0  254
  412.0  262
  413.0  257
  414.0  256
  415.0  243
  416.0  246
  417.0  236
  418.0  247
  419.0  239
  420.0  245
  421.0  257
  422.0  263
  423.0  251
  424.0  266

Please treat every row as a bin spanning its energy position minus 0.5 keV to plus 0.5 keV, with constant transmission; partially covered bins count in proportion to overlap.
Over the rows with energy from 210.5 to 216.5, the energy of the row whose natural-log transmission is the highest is 215.0 keV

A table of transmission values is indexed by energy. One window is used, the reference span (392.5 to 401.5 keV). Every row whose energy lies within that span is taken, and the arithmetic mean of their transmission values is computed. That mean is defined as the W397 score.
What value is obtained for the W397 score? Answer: 290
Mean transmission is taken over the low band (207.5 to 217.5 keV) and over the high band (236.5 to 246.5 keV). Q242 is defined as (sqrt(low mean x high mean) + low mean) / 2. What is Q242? 190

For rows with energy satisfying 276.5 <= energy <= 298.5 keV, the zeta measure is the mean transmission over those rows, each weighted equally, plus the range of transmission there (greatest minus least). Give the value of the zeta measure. 271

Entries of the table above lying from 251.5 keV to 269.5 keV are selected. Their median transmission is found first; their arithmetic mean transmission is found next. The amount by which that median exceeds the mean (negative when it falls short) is -2.7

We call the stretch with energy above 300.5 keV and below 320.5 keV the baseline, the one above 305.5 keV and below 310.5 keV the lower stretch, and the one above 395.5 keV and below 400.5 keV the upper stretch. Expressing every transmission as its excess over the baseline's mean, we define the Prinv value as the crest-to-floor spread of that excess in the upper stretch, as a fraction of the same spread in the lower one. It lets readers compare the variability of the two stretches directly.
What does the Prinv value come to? 1.0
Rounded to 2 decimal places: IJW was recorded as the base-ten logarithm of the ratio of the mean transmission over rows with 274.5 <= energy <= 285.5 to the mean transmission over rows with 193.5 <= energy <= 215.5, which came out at 0.14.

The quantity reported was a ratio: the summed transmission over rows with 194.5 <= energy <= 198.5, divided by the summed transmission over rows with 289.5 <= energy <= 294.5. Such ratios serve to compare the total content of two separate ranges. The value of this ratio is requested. 0.6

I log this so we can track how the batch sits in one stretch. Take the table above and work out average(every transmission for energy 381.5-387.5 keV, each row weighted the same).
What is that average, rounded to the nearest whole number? 338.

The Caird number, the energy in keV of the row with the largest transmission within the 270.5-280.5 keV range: 271.0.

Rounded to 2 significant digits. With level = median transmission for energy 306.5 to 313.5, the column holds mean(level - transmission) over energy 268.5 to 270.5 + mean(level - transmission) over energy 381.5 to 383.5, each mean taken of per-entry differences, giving -58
